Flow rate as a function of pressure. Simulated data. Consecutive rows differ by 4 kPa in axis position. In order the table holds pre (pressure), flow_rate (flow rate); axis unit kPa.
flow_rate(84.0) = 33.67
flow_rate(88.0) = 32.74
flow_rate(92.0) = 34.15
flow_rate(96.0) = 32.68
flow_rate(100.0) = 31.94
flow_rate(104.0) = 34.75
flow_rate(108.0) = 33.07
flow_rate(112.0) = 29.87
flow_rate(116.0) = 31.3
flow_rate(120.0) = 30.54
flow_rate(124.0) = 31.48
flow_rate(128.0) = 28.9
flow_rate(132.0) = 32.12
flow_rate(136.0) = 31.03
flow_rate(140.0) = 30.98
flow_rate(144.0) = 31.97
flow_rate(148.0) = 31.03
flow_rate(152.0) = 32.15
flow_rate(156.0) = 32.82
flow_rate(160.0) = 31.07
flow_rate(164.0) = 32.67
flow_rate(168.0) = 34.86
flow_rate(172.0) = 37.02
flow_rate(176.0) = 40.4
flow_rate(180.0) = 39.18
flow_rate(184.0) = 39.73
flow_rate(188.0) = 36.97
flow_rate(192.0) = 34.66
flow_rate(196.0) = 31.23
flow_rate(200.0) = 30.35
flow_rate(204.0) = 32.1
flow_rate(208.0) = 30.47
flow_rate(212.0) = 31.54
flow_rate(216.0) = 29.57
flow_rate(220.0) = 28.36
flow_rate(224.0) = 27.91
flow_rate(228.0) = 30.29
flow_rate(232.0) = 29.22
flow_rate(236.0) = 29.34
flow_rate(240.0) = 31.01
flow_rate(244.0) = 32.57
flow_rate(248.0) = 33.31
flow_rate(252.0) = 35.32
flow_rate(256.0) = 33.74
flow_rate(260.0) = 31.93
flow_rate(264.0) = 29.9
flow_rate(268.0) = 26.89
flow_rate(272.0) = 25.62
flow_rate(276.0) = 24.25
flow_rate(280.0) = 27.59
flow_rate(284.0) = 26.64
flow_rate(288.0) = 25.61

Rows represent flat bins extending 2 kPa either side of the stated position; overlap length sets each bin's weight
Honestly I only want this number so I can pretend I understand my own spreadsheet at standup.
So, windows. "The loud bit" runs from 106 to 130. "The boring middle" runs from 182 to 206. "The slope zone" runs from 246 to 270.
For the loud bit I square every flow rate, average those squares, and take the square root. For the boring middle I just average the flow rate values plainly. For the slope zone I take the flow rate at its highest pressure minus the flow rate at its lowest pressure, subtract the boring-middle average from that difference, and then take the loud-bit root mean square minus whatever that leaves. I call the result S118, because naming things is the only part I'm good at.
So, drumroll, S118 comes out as 71.5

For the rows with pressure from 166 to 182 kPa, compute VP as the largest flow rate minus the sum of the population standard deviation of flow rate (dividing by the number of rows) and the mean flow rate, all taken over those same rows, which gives 0.4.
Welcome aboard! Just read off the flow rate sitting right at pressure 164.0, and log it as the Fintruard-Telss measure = 32.67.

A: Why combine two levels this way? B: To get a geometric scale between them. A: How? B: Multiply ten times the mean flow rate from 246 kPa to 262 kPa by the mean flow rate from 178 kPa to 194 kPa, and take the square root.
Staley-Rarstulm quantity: 112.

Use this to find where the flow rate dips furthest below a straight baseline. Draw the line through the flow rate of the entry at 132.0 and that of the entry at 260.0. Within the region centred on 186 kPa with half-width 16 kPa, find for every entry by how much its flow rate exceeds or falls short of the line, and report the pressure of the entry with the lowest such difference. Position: 200.0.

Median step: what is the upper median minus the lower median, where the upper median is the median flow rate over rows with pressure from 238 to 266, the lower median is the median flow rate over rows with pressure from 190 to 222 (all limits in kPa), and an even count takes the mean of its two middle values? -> 1.7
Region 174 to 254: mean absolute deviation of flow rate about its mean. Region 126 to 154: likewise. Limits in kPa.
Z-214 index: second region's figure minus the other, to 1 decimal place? -2.3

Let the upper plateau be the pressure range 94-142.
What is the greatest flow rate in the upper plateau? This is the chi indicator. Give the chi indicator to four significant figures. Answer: 34.75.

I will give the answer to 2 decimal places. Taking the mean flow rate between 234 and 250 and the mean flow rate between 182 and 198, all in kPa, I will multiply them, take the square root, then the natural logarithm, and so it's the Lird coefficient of 3.51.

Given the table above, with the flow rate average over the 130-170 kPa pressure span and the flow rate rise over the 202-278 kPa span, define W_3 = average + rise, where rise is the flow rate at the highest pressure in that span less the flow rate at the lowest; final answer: 24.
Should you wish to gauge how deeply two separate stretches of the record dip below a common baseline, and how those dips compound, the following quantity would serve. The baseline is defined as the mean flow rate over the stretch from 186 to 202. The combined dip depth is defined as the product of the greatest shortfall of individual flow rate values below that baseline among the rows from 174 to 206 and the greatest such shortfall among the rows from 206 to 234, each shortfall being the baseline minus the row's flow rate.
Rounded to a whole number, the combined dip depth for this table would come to 16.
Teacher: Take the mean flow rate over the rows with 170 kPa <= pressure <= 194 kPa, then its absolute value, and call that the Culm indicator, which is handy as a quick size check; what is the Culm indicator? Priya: 38.0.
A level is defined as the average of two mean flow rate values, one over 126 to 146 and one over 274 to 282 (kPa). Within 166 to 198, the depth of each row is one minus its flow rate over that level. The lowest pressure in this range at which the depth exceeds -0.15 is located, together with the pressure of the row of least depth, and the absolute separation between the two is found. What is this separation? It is 20 kPa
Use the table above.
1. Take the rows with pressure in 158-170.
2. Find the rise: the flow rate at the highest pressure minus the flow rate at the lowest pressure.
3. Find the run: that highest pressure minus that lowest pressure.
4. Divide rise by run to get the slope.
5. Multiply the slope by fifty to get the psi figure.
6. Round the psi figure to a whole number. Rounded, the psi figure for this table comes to 24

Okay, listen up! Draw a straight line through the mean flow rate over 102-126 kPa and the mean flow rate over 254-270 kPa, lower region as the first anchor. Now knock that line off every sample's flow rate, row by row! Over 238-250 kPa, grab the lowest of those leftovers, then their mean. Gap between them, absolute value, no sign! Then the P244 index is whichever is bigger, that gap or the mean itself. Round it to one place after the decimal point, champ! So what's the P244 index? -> 1.5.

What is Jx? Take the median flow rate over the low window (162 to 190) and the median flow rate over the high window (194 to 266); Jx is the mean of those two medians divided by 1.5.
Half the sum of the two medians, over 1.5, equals 22.6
